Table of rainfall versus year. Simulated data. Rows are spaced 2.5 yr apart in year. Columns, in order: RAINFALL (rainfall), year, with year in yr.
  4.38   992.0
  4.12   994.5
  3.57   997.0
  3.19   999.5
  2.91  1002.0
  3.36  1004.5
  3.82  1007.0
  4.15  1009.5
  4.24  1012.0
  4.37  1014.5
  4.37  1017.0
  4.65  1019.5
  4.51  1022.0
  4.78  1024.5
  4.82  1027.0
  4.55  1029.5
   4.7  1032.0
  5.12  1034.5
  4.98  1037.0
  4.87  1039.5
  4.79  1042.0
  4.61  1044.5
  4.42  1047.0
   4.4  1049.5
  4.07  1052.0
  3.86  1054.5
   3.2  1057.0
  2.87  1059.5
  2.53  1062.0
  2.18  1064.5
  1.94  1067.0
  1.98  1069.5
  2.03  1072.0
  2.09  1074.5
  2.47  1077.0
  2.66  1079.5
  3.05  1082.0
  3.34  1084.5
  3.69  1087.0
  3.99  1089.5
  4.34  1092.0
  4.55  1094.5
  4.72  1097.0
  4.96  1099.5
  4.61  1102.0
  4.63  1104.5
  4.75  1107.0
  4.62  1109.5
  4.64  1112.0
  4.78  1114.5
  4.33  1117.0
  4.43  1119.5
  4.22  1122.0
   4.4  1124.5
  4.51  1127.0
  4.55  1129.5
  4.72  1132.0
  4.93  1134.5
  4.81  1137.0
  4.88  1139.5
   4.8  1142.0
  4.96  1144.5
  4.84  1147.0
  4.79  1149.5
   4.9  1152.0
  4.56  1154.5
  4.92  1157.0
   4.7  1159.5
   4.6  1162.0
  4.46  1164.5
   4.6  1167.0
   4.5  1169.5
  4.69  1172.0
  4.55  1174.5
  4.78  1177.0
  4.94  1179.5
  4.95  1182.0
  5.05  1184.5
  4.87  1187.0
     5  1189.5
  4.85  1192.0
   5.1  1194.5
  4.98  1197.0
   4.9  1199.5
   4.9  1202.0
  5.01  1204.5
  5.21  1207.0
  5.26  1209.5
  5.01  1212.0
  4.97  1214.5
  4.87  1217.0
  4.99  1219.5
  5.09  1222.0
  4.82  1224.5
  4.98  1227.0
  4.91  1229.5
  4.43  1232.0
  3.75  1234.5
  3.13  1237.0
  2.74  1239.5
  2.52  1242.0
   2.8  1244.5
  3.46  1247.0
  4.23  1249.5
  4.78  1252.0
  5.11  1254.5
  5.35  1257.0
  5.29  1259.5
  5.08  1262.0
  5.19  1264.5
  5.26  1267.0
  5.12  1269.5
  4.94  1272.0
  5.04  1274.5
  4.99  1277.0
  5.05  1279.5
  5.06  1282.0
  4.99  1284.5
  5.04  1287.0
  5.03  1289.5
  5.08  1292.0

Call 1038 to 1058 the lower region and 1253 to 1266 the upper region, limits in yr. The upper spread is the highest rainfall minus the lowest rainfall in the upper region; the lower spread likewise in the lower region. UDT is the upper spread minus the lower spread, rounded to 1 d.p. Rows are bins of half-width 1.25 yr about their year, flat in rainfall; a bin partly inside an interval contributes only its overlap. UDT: -1.4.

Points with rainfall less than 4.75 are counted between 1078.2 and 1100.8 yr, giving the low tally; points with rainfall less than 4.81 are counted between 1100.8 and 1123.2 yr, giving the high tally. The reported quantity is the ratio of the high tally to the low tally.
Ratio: 1.1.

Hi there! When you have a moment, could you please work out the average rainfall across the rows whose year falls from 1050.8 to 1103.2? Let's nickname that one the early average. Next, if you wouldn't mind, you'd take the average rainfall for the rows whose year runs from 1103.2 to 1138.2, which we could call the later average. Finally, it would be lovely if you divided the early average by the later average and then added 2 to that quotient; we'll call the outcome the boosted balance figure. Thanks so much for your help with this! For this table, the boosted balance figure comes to 2.72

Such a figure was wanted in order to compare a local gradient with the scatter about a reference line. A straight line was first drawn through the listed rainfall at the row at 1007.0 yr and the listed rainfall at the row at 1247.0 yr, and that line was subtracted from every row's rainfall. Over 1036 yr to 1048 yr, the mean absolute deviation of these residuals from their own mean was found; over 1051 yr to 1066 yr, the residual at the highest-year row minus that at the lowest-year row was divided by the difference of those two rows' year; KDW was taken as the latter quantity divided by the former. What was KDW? -0.88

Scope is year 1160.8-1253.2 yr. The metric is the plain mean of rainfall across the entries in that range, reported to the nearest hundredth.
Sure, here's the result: 4.56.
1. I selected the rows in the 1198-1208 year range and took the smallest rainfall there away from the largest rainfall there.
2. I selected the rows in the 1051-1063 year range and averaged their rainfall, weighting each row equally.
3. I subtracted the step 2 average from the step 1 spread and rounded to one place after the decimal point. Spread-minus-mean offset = -3.0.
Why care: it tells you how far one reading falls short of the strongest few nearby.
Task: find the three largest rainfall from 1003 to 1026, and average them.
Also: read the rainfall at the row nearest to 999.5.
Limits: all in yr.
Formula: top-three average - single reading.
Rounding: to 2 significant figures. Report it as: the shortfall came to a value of 1.5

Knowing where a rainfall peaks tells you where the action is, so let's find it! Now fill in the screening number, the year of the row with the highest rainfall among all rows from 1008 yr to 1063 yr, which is 1034.5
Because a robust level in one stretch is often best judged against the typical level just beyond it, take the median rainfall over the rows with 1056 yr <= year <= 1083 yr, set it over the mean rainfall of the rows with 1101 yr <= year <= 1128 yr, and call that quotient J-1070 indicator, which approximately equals 0.54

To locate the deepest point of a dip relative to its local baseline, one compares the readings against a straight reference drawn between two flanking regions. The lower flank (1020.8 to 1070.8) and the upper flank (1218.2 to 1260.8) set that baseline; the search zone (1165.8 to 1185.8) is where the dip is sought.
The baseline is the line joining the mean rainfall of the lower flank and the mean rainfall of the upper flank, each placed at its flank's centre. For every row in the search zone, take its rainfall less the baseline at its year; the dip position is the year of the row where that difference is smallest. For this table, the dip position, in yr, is 1169.5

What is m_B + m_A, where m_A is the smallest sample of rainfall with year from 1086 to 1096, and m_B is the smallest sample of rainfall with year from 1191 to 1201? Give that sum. 8.5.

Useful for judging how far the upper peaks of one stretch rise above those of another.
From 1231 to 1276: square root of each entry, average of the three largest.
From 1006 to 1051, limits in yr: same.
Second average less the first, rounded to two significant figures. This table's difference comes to -0.068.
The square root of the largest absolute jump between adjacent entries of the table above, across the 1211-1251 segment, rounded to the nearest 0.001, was 0.877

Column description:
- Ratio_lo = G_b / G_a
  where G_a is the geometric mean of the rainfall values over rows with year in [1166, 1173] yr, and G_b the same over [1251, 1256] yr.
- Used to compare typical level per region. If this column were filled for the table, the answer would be 1.08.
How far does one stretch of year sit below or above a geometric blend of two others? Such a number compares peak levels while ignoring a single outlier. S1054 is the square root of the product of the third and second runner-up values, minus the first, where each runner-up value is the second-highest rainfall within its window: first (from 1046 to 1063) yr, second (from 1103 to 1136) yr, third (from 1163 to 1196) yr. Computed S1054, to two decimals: 0.51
